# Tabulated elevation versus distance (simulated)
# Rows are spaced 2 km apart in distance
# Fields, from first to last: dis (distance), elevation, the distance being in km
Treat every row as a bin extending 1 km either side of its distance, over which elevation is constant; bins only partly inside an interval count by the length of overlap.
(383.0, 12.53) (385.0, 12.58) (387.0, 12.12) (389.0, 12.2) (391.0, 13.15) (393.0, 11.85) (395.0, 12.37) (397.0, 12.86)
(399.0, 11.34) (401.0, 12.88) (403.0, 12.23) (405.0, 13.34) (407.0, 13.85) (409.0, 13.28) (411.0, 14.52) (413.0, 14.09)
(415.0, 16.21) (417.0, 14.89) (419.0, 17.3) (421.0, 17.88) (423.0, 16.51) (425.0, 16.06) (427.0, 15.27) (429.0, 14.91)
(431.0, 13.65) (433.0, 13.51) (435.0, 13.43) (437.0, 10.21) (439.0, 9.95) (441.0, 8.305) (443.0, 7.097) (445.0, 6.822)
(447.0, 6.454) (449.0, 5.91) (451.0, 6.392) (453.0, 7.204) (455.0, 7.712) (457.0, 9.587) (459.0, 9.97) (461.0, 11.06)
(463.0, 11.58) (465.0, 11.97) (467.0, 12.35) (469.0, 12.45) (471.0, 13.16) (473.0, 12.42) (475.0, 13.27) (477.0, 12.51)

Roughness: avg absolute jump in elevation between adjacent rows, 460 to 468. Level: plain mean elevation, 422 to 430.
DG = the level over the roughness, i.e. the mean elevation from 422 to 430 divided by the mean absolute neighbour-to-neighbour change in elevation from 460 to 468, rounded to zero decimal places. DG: 36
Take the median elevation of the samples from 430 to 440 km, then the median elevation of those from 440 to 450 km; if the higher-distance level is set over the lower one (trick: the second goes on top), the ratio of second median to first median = 0.51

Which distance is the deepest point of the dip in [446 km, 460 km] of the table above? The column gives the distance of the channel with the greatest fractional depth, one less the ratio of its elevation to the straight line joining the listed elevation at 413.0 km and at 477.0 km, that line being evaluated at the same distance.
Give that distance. 449.0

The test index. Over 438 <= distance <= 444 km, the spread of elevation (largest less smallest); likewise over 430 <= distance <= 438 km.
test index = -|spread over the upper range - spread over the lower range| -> -0.6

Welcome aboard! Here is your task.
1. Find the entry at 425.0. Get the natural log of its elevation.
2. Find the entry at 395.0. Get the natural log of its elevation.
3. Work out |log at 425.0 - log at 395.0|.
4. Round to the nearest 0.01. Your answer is 0.26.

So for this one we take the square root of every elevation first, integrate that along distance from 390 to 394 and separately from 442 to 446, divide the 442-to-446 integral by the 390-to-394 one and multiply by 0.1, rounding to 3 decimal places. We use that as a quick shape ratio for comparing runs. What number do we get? 0.075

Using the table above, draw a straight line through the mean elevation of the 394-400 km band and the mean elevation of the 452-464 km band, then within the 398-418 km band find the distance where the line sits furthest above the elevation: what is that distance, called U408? 399.0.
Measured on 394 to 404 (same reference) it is 399.0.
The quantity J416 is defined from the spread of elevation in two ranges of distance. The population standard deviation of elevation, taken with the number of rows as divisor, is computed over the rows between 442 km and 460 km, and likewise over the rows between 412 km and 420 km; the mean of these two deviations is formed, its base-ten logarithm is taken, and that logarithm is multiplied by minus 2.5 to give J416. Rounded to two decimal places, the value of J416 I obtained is -0.27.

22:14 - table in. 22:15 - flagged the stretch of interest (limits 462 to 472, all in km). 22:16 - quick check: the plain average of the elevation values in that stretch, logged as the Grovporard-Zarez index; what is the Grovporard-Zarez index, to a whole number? 12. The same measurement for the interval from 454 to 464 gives 10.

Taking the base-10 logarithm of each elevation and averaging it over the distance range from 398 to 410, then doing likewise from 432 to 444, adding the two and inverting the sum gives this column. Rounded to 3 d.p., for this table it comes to 0.473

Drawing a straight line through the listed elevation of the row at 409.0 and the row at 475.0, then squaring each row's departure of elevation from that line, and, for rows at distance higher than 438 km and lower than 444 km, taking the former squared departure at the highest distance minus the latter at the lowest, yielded 27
